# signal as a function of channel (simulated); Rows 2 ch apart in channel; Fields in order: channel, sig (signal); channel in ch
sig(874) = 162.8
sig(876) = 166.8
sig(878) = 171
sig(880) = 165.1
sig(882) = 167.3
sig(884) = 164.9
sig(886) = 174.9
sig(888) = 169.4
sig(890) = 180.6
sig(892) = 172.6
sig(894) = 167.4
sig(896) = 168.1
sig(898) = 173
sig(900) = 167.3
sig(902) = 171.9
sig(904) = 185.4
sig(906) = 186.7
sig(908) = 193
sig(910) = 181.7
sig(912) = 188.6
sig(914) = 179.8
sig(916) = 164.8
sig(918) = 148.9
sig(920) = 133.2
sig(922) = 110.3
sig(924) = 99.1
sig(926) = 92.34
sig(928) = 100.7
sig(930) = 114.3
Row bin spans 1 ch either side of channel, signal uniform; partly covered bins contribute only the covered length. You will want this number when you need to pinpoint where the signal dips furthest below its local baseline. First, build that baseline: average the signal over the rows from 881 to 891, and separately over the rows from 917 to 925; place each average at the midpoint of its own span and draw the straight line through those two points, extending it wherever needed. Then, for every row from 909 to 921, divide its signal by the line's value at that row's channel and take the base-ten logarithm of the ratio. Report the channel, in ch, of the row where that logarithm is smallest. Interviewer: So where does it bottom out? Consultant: 920 ch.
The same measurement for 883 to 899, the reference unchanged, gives 884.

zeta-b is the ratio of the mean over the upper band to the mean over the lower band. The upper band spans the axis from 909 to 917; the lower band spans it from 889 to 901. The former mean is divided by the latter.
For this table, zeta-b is 1.04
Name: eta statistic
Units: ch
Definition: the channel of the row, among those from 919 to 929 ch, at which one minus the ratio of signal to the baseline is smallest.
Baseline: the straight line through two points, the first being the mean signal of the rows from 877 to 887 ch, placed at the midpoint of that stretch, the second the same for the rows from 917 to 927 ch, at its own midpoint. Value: 920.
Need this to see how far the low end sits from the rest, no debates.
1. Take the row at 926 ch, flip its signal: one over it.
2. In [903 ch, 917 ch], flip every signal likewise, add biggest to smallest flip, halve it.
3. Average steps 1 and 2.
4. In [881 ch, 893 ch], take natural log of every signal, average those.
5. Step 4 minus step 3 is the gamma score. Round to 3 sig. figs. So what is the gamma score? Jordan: 5.14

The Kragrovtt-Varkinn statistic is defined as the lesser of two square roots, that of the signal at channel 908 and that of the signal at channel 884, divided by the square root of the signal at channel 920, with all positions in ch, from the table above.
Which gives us 1.11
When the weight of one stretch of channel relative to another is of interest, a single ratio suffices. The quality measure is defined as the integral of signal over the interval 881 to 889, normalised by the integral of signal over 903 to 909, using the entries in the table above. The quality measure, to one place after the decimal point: 1.2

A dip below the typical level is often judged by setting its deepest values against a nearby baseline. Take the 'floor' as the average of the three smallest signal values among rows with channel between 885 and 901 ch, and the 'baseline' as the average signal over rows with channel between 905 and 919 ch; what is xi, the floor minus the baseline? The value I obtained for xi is -10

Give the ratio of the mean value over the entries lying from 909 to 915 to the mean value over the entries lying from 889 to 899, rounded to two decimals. 1.06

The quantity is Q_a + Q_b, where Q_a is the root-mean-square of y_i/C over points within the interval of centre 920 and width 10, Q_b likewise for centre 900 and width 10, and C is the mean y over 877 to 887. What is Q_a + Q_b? 1.82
